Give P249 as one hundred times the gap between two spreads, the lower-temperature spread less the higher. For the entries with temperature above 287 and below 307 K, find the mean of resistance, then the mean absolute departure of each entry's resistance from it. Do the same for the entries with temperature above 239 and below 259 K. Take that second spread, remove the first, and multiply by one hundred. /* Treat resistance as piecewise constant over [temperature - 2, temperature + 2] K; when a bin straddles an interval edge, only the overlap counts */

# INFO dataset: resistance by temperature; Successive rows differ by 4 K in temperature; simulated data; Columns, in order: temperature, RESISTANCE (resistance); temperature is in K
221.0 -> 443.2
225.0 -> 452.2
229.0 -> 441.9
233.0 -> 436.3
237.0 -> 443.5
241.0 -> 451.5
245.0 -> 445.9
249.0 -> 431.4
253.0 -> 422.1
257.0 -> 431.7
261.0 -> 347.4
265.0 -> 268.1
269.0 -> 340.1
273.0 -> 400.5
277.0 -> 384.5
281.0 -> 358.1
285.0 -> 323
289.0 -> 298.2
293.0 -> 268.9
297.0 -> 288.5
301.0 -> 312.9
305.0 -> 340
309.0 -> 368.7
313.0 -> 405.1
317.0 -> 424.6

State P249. -1006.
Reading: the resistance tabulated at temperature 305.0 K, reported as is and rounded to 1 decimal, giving 340.0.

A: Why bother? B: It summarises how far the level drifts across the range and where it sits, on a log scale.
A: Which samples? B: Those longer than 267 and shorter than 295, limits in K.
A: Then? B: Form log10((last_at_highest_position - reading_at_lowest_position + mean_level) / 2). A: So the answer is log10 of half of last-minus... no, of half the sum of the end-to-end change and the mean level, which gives 2.127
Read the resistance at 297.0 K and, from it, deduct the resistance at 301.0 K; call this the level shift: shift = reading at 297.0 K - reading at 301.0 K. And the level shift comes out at -24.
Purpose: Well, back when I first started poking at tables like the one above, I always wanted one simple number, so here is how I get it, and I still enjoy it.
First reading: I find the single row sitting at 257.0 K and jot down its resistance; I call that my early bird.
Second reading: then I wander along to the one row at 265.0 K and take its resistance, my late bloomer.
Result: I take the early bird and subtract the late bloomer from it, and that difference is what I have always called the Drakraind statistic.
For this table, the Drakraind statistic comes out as 164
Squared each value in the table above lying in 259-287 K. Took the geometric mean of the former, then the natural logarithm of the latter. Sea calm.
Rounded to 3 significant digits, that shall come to 11.7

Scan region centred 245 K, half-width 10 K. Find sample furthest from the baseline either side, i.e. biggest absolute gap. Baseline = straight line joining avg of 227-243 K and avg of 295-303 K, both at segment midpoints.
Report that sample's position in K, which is 245.0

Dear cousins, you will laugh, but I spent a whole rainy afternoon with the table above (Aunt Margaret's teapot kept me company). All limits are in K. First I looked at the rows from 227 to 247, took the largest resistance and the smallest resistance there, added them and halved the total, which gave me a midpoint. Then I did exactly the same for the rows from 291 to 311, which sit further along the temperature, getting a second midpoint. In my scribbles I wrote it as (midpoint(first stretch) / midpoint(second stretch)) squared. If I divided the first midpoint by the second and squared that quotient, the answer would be 1.94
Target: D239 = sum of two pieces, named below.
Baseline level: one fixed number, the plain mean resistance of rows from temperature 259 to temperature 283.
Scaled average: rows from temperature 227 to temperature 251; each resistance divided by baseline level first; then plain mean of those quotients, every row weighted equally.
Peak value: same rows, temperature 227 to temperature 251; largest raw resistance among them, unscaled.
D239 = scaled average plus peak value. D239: 453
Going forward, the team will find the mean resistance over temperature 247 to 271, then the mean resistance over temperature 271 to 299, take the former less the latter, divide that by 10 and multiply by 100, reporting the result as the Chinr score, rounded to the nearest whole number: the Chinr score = 418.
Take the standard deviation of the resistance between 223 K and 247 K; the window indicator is 6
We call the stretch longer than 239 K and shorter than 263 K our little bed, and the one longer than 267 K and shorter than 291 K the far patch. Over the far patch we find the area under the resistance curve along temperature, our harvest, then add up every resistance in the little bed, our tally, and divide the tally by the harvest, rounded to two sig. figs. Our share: 0.30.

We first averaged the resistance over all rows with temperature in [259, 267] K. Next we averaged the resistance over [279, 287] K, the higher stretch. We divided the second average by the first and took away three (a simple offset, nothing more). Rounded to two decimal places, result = -1.89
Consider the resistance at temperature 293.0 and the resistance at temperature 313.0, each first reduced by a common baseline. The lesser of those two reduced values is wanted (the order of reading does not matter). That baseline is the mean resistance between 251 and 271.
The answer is -93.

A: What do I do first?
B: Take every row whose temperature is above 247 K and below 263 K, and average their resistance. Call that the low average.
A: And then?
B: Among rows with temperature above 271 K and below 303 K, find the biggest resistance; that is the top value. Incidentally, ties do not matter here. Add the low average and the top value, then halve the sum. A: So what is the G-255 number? 404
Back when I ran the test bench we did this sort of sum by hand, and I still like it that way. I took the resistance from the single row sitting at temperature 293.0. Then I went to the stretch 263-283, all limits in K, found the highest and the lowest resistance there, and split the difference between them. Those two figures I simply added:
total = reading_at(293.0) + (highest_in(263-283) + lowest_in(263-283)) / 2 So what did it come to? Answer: 603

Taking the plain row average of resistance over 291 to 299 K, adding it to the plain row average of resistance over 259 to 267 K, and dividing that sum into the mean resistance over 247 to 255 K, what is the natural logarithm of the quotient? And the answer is -0.32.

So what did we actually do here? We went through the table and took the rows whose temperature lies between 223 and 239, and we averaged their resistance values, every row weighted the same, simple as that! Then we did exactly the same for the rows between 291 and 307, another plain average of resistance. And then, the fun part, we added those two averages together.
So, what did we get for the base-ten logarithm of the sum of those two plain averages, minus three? -0.13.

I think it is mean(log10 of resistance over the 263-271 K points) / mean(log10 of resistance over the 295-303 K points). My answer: 1.00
